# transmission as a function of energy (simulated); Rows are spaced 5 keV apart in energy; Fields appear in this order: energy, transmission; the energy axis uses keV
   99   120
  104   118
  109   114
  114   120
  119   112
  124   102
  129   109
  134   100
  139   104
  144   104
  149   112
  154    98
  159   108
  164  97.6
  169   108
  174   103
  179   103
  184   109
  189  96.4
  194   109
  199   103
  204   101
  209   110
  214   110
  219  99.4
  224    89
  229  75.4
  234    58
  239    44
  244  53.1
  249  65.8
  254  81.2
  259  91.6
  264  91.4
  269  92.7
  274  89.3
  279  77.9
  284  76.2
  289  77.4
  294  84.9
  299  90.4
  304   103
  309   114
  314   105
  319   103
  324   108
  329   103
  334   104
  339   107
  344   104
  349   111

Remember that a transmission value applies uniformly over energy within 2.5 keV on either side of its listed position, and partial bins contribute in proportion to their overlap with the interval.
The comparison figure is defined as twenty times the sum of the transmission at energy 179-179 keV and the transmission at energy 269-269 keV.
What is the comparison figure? 3914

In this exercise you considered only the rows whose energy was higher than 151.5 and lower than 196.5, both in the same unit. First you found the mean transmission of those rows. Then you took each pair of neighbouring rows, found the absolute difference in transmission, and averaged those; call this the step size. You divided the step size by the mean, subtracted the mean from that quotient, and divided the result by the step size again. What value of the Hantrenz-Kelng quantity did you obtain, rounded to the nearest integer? -12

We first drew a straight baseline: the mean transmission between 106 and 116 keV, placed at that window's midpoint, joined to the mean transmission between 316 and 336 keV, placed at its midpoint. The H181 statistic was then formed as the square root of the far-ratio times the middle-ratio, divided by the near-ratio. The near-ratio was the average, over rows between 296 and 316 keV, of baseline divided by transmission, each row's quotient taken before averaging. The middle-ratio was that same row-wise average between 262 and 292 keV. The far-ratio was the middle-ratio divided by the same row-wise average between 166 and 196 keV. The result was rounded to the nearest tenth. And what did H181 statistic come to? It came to 1.2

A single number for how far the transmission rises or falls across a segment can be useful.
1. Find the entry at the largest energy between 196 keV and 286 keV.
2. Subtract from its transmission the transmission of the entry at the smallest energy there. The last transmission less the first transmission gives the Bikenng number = -27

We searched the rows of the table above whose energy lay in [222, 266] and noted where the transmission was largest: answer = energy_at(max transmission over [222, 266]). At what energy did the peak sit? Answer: 259 keV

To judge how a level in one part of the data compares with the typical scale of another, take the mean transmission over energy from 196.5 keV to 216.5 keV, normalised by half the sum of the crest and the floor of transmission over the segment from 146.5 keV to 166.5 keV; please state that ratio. 1.01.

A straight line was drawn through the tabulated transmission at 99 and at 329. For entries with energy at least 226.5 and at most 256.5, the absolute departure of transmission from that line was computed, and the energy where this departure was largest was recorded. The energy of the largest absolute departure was 239 keV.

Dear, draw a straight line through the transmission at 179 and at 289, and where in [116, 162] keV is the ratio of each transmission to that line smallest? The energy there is 124 keV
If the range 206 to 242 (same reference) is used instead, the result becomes 239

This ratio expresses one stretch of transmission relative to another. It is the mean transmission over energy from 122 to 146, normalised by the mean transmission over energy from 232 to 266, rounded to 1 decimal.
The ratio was 1.5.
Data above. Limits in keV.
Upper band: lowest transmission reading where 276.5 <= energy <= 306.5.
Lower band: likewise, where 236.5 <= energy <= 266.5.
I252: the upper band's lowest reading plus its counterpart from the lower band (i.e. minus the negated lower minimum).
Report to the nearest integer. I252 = 120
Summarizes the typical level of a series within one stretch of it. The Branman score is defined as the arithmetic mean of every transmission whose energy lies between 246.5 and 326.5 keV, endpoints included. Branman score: 91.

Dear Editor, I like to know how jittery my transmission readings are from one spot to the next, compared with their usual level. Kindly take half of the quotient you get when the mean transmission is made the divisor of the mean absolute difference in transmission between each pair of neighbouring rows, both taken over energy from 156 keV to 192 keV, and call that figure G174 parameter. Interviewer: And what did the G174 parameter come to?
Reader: 0.0357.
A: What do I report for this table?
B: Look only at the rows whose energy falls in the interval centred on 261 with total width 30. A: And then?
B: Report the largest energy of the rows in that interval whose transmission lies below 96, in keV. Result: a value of 274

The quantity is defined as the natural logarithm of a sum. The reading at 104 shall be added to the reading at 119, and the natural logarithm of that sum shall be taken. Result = 5.44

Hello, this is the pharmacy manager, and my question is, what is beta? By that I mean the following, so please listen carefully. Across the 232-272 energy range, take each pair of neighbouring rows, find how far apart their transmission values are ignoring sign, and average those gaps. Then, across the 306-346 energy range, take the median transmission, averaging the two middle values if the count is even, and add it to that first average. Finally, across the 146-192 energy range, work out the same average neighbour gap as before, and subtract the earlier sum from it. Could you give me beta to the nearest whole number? -105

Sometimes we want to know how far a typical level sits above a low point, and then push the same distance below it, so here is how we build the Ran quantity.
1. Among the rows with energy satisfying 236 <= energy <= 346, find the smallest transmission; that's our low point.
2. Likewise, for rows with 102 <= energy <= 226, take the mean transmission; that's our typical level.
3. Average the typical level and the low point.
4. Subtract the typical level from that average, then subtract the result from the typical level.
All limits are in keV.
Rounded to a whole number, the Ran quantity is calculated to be 136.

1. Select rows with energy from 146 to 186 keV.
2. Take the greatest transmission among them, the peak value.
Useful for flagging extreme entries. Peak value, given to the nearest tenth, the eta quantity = 112.0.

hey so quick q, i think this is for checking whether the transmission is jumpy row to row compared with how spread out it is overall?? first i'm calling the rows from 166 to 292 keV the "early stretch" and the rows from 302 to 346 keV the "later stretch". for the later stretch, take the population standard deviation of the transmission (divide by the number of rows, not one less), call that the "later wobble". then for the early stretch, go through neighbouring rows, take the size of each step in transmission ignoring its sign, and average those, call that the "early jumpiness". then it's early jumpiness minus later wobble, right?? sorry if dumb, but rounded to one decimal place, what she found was 4.4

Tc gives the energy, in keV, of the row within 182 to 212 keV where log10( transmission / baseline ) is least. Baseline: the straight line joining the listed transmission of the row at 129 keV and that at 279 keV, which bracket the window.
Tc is 189 keV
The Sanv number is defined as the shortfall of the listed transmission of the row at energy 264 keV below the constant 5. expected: -86.4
